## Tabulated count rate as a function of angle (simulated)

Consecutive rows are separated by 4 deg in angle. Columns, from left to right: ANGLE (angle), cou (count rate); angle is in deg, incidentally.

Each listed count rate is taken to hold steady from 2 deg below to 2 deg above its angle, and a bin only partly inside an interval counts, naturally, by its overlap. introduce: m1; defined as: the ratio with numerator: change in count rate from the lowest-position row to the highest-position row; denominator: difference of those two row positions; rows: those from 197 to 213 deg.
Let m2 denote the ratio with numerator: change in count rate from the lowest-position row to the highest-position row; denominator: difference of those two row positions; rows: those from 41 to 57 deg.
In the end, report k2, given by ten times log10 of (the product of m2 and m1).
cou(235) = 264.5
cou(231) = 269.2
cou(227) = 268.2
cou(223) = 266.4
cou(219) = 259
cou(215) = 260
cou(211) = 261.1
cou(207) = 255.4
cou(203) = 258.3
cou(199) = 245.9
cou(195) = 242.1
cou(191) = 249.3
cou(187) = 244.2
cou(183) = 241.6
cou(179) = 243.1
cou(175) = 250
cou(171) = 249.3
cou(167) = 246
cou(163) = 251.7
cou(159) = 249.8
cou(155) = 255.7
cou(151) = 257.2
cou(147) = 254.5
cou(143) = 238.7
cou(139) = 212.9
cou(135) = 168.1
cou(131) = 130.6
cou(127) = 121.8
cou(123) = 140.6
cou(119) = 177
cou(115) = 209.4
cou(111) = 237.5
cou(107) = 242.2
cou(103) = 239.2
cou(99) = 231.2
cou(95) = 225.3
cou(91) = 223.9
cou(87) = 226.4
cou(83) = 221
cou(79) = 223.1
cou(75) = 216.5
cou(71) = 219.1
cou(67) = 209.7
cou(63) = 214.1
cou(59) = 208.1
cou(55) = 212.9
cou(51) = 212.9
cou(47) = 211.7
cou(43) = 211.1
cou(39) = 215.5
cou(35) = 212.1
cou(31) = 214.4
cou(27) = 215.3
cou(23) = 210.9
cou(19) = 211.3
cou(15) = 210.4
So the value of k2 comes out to -7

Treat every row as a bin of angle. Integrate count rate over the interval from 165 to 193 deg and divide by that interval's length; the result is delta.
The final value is 246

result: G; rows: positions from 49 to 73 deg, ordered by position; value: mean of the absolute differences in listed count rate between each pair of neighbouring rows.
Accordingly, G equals 4.9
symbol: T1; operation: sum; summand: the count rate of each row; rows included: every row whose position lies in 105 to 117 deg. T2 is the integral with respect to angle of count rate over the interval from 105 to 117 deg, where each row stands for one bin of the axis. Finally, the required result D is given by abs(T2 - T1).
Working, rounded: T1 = 689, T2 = 2756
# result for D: 2067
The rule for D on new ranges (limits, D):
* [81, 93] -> 2014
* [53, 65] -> 1905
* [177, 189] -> 2187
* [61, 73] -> 1929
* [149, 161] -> 2288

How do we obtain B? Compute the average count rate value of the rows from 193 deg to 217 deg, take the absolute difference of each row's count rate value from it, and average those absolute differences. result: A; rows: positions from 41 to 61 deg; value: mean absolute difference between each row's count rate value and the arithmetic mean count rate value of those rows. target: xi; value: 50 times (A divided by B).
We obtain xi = 11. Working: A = 1.4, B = 6.5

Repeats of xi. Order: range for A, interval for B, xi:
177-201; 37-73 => 46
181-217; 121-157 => 7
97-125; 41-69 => 947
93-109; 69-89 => 110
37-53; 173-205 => 16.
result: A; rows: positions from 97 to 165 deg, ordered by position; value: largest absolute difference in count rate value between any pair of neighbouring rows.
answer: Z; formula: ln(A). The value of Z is 3.8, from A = 44.8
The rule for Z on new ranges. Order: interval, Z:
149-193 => 1.9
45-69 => 1.8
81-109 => 2.1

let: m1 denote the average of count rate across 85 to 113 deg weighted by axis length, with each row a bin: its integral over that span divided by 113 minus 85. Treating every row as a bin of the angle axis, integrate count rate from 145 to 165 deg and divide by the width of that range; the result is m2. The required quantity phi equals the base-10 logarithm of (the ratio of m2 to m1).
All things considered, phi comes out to 0.04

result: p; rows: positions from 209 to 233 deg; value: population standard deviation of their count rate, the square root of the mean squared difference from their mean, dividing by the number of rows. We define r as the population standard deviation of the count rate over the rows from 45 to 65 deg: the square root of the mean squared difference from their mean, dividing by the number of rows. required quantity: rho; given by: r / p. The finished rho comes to 1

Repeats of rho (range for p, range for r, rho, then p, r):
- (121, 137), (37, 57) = 0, 17.4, 2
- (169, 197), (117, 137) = 6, 3.4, 21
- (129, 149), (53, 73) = 0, 45.7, 4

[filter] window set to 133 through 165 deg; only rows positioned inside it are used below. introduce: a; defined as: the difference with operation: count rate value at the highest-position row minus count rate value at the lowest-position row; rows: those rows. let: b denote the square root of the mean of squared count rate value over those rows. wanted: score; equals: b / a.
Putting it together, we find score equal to 3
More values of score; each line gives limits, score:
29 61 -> -34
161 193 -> -103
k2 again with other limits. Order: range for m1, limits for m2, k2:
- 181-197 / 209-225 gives -17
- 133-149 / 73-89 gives 8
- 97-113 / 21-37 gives -13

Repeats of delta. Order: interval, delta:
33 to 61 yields 212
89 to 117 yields 230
